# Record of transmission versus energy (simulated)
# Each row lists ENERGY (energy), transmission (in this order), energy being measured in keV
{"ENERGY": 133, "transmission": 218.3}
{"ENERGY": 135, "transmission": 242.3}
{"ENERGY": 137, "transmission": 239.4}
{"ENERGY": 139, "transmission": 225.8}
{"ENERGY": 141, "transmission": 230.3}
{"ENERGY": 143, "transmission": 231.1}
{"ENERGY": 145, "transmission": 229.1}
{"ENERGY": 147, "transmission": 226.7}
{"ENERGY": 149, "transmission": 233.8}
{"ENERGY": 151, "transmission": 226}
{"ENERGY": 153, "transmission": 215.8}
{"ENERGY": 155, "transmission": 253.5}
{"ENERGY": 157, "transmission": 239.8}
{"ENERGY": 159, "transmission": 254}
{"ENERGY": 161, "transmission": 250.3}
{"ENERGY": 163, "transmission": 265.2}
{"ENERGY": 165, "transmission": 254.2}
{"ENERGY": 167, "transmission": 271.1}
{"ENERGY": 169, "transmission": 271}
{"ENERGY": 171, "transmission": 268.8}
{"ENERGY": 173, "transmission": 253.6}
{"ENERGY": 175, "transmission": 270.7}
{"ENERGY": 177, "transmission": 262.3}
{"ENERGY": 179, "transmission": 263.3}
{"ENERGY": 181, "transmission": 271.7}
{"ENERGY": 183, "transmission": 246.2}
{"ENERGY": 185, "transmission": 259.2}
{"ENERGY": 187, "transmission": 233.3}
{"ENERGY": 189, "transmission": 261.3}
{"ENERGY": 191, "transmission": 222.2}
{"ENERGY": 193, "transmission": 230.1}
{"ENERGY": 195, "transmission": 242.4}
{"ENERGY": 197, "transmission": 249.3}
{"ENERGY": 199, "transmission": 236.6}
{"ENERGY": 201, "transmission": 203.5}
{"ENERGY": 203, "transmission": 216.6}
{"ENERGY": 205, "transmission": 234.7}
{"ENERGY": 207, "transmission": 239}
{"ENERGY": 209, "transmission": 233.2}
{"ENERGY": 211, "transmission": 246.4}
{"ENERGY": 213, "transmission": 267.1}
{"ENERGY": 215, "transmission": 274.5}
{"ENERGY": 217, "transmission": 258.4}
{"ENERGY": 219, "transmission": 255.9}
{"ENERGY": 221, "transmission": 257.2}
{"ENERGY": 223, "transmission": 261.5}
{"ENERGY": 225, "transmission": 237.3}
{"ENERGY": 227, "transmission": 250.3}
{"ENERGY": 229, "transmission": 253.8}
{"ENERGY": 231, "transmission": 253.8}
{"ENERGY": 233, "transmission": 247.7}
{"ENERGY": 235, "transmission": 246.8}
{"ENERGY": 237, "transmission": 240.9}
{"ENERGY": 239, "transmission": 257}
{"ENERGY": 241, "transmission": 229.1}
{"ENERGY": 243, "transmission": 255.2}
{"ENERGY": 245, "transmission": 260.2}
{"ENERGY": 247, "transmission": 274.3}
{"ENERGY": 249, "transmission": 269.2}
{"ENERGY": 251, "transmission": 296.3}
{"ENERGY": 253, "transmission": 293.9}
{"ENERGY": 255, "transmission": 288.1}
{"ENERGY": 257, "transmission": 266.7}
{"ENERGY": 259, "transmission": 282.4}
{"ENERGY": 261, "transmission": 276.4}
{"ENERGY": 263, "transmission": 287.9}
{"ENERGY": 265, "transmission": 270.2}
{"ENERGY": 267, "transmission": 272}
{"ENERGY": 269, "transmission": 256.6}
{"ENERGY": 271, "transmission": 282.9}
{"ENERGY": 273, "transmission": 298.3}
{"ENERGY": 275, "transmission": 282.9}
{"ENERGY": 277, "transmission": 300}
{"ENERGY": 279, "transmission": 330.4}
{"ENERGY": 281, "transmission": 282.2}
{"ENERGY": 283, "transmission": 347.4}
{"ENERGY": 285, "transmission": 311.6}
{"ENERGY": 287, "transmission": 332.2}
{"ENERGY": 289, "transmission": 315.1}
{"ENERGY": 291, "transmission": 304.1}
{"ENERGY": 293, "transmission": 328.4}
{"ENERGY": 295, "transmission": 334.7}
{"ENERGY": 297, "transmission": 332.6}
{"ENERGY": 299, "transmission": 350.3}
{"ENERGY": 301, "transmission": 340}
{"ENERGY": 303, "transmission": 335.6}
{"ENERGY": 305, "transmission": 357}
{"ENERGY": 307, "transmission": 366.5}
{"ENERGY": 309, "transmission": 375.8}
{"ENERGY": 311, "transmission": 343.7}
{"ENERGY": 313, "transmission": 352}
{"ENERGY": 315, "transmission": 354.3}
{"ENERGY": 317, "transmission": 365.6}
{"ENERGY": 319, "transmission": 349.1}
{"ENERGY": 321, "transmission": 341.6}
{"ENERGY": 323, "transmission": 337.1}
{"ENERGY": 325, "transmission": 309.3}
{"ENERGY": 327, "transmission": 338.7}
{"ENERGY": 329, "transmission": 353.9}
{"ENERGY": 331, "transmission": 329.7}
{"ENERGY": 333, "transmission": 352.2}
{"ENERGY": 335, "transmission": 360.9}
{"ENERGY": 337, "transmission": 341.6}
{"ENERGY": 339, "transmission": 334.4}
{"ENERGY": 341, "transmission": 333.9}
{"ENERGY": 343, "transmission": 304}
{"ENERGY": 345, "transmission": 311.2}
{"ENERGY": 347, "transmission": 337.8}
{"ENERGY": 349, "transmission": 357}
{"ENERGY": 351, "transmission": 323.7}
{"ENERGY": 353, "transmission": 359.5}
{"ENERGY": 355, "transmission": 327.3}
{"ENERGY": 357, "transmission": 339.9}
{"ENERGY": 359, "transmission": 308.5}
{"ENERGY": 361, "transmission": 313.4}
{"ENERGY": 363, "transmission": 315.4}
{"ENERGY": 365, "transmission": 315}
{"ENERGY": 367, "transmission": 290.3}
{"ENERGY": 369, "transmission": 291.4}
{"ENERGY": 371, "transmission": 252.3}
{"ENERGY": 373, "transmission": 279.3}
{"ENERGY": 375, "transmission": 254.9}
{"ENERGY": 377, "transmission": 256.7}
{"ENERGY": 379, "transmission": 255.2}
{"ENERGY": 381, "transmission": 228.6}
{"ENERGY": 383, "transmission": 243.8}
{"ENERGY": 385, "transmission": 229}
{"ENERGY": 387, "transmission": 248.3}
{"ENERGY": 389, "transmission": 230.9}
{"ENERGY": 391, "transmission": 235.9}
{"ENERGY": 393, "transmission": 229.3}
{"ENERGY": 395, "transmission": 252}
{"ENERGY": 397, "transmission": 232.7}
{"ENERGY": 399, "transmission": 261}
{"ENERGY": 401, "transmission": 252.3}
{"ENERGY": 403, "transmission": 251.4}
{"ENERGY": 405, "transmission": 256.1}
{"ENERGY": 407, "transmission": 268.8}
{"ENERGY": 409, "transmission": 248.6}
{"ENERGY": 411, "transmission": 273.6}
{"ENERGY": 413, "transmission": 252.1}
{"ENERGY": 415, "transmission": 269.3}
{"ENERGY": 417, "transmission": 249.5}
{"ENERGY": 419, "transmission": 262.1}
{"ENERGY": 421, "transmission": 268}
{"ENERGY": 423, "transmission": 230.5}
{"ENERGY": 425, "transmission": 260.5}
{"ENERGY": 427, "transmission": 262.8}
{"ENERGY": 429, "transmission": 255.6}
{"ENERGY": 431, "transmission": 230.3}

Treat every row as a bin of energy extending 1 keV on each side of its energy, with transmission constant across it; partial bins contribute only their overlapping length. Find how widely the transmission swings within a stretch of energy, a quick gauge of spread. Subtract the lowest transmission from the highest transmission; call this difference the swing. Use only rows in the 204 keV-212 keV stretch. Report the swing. 13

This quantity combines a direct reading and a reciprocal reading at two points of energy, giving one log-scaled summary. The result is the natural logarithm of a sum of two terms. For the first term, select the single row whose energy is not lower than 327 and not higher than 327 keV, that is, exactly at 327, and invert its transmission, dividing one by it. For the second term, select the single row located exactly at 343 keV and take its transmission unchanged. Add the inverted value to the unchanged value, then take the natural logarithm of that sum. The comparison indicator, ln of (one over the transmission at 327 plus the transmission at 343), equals 5.72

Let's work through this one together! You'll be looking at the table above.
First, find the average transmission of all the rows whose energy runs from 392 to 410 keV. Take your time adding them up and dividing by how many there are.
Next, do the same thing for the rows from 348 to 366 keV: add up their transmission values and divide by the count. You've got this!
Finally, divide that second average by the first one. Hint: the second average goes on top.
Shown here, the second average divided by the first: 1.31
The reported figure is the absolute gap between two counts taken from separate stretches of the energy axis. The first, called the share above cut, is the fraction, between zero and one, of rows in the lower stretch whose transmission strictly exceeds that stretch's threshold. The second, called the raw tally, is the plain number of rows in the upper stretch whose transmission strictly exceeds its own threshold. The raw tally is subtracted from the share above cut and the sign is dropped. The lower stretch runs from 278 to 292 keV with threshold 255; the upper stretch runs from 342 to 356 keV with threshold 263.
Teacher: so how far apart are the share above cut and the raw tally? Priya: 6.0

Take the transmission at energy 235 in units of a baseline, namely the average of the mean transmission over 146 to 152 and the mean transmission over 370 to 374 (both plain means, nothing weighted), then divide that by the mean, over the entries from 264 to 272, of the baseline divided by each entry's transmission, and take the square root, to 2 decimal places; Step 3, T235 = 1.04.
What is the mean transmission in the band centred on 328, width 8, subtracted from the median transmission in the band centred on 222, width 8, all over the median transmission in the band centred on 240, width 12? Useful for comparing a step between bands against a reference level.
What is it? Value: -0.3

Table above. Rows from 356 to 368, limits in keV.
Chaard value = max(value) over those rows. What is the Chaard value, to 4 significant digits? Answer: 339.9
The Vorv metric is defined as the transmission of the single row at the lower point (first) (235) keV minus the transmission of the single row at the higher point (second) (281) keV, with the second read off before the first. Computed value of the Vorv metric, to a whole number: -35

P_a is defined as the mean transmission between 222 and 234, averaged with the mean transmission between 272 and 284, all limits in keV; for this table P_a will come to 279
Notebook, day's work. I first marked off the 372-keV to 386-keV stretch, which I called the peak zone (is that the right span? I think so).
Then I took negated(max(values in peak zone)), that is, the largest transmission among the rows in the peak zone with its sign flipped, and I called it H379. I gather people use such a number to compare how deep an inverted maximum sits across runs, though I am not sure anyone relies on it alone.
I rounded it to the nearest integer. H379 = -279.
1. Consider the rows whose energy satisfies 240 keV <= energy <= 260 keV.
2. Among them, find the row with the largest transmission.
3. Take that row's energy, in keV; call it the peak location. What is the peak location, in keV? 251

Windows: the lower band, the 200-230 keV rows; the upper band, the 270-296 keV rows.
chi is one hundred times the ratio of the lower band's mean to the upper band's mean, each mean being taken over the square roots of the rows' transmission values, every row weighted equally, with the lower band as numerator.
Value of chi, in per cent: 89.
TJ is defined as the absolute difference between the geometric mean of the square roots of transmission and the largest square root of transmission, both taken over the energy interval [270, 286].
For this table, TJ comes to 1.21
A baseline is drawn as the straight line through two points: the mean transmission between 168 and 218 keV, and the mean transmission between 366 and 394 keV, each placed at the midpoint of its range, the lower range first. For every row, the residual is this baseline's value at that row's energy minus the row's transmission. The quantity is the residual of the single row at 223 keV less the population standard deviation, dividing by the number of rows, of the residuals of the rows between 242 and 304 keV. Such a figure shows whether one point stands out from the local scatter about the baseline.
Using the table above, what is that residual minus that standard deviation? -40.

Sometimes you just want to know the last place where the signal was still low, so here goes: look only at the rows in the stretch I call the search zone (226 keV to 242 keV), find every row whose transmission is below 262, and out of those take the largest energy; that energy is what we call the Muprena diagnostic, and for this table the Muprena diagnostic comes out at 241 keV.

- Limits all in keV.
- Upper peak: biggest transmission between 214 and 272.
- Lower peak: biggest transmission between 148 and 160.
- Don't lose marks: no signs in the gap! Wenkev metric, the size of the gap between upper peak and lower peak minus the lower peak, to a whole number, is -212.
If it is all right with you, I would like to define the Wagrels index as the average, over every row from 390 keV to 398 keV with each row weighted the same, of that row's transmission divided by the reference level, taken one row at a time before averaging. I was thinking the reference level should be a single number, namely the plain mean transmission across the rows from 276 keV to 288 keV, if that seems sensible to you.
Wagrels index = 0.75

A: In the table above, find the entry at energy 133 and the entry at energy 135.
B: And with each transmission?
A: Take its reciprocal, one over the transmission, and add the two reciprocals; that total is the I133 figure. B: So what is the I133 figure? 0.0087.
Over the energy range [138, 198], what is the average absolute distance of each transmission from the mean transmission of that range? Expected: 15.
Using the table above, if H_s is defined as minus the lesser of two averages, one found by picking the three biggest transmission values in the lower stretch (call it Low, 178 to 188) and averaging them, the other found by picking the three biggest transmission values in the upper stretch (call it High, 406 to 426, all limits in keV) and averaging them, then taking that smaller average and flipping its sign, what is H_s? -265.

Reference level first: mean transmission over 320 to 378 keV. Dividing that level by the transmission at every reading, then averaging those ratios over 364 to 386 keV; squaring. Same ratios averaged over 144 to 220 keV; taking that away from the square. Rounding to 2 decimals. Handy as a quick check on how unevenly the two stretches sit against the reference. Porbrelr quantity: 0.20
